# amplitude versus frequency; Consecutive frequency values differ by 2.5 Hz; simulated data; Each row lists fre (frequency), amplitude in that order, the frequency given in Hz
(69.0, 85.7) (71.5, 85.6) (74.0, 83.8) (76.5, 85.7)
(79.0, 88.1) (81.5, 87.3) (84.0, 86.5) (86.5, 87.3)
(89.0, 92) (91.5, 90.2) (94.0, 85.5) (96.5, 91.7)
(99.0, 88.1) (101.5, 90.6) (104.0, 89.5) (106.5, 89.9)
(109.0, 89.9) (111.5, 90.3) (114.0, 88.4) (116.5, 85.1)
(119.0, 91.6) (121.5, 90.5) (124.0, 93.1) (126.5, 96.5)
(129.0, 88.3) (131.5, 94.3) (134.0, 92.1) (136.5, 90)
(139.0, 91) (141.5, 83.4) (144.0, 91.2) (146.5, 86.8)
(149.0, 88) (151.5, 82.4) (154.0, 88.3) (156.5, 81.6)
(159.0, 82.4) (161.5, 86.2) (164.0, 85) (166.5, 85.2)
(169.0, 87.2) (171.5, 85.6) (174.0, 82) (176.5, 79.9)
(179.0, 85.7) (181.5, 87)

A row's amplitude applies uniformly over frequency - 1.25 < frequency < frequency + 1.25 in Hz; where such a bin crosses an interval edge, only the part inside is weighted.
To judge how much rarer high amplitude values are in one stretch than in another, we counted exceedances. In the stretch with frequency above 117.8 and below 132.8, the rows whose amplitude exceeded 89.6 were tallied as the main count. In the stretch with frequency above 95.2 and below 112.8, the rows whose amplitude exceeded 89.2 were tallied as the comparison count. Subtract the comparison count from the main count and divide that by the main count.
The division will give -0.20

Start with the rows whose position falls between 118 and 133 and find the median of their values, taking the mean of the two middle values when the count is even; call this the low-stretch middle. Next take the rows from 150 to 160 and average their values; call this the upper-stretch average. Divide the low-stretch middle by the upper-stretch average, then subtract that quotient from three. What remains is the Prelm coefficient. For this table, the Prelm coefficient 1.90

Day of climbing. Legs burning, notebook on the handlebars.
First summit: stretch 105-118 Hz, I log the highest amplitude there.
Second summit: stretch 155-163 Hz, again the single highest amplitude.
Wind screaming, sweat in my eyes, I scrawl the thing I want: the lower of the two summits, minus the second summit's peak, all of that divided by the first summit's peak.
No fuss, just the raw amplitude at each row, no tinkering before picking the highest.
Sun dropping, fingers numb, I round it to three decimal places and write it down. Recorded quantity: 0.000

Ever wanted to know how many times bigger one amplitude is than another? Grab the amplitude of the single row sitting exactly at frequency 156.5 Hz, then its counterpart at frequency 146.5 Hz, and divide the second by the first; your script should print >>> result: 1.06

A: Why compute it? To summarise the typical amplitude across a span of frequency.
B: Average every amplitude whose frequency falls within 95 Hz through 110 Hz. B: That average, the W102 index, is 89.9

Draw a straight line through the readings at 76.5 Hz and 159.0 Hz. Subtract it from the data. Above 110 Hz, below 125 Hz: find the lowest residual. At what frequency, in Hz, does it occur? 116.5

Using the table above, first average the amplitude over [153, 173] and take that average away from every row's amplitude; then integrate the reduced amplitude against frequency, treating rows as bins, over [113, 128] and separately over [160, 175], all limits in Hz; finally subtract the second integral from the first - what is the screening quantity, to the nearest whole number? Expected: 85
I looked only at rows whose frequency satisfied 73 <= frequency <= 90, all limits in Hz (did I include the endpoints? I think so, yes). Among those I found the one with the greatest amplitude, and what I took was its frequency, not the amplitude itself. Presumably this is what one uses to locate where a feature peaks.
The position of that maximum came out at 89.0 Hz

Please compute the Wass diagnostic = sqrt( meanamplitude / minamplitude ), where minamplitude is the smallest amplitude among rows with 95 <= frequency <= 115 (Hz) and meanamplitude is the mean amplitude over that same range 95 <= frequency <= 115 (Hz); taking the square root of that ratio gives 1.01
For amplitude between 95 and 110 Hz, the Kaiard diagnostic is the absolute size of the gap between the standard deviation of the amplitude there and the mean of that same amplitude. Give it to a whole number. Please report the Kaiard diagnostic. 89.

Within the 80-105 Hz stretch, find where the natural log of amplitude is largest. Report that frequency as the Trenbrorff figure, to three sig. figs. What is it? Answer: 89.0 Hz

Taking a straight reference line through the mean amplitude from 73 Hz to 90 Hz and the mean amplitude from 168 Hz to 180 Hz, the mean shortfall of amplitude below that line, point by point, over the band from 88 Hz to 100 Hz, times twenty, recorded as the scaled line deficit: -54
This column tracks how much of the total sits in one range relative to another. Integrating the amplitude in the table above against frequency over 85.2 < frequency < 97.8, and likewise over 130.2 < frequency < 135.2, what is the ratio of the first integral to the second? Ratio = 2.4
